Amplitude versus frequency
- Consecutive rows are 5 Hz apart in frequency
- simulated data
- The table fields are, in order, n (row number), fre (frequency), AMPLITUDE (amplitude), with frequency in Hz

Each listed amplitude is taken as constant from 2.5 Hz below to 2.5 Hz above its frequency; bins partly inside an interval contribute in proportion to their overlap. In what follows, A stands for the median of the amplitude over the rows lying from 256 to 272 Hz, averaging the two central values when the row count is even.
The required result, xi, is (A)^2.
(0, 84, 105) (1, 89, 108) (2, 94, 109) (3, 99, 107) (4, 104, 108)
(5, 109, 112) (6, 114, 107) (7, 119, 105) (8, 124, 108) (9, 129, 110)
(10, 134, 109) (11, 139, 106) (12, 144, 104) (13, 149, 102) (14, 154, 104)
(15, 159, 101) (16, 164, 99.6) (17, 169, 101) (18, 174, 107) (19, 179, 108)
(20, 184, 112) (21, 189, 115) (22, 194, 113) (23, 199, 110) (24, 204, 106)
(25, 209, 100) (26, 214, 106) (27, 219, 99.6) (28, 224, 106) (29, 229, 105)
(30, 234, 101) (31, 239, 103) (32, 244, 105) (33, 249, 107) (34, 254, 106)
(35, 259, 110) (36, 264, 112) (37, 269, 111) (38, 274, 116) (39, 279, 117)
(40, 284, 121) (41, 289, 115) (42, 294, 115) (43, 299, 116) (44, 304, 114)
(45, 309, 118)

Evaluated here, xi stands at 12321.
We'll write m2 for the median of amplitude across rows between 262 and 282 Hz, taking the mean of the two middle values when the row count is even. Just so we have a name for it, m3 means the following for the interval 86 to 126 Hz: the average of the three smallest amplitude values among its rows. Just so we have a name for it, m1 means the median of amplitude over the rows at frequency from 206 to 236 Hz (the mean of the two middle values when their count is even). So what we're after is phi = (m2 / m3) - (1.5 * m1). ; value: -153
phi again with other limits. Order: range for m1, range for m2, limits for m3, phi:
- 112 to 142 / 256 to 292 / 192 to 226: -160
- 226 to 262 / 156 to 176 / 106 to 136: -157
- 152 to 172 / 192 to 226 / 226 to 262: -150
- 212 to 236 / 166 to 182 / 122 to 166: -156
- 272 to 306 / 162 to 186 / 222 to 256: -173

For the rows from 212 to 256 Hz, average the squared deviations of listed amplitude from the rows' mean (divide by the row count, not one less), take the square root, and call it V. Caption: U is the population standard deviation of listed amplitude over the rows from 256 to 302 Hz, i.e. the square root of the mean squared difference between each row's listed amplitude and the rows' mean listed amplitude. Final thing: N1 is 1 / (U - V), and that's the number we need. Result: 1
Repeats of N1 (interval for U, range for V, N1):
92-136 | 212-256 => -2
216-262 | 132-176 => 67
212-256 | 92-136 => 2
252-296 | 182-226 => -1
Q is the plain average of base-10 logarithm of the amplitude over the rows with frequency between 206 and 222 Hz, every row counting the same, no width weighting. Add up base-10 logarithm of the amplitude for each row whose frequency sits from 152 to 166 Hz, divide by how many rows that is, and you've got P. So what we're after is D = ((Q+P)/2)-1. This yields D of 1.007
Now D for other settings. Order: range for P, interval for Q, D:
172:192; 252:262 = 1.038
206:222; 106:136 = 1.022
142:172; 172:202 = 1.026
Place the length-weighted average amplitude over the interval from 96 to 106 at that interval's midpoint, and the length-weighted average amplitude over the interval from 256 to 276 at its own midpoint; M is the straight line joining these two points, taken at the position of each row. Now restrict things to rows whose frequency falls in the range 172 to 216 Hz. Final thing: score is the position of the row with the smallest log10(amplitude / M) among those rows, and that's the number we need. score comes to 209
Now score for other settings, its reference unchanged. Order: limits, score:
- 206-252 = 219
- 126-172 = 164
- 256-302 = 259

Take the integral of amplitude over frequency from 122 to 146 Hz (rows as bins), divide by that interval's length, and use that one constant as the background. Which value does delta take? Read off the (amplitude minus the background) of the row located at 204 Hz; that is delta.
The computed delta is -1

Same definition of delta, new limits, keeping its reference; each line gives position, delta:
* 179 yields 1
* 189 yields 8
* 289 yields 8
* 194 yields 6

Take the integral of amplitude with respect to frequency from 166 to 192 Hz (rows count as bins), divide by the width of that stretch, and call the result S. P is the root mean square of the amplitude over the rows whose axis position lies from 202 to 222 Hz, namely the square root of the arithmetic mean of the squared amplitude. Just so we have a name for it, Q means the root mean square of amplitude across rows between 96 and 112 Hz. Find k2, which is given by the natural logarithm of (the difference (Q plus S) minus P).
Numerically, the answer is 4.74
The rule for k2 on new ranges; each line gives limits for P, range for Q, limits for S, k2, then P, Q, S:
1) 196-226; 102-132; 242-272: 4.72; 105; 108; 109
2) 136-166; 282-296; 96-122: 4.80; 103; 117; 108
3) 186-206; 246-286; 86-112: 4.70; 111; 113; 109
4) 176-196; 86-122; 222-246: 4.60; 112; 108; 104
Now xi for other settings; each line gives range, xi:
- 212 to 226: 11236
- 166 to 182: 11449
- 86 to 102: 11664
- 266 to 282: 13456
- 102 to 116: 11664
